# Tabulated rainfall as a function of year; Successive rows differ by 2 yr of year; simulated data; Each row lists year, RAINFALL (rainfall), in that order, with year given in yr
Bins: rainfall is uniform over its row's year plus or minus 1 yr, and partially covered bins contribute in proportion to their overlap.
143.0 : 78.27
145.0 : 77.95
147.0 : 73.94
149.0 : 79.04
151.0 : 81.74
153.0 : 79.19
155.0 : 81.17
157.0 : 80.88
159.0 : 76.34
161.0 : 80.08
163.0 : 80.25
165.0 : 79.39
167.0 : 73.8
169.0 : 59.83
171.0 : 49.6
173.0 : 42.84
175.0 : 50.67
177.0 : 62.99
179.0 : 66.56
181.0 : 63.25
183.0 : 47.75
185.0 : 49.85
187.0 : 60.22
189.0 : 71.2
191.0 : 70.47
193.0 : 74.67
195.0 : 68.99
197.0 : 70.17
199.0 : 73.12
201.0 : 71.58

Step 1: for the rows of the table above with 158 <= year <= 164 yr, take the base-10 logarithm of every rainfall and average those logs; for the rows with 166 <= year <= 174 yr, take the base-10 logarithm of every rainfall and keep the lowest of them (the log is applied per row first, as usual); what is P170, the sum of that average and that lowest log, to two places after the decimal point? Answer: 3.53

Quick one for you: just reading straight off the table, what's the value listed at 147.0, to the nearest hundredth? 73.94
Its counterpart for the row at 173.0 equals 42.84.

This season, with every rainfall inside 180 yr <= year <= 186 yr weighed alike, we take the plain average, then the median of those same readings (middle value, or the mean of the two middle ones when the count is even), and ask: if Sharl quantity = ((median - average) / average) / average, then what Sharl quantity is -0.0013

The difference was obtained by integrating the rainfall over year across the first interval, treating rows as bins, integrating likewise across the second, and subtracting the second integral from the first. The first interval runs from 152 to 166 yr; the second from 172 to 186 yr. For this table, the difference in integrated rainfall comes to 347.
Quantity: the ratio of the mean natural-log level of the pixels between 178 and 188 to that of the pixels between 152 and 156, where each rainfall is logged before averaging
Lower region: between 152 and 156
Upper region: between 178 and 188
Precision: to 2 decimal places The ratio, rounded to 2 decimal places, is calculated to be 0.92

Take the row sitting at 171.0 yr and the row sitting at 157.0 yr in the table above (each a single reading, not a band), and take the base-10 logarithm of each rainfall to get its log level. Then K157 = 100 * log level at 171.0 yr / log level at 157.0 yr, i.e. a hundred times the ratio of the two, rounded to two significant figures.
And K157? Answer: 89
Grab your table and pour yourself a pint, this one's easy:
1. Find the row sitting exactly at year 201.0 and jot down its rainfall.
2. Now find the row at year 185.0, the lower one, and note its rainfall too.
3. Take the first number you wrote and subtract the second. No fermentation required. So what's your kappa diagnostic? 22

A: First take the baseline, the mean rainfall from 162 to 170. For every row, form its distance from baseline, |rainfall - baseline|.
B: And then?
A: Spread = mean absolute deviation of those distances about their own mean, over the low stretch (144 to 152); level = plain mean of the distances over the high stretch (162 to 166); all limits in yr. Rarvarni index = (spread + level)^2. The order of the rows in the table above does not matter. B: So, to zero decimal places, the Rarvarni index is 76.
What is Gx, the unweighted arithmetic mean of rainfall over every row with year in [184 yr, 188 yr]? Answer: 55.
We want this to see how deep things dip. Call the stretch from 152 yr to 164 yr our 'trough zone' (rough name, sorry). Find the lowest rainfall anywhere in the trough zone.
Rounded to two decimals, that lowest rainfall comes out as 76.34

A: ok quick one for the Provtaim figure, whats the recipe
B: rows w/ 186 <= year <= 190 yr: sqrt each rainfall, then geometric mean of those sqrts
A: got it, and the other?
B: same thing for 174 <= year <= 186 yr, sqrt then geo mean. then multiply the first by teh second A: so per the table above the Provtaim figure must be 61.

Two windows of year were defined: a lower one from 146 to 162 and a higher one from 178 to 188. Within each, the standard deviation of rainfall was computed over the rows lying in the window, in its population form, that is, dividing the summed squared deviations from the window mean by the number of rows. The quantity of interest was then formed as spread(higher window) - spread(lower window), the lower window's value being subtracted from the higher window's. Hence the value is 4.9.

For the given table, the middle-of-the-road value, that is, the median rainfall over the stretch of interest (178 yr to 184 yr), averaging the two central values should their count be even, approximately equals 63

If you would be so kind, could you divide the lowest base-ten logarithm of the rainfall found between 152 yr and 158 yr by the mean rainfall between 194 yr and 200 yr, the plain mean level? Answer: 0.0268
